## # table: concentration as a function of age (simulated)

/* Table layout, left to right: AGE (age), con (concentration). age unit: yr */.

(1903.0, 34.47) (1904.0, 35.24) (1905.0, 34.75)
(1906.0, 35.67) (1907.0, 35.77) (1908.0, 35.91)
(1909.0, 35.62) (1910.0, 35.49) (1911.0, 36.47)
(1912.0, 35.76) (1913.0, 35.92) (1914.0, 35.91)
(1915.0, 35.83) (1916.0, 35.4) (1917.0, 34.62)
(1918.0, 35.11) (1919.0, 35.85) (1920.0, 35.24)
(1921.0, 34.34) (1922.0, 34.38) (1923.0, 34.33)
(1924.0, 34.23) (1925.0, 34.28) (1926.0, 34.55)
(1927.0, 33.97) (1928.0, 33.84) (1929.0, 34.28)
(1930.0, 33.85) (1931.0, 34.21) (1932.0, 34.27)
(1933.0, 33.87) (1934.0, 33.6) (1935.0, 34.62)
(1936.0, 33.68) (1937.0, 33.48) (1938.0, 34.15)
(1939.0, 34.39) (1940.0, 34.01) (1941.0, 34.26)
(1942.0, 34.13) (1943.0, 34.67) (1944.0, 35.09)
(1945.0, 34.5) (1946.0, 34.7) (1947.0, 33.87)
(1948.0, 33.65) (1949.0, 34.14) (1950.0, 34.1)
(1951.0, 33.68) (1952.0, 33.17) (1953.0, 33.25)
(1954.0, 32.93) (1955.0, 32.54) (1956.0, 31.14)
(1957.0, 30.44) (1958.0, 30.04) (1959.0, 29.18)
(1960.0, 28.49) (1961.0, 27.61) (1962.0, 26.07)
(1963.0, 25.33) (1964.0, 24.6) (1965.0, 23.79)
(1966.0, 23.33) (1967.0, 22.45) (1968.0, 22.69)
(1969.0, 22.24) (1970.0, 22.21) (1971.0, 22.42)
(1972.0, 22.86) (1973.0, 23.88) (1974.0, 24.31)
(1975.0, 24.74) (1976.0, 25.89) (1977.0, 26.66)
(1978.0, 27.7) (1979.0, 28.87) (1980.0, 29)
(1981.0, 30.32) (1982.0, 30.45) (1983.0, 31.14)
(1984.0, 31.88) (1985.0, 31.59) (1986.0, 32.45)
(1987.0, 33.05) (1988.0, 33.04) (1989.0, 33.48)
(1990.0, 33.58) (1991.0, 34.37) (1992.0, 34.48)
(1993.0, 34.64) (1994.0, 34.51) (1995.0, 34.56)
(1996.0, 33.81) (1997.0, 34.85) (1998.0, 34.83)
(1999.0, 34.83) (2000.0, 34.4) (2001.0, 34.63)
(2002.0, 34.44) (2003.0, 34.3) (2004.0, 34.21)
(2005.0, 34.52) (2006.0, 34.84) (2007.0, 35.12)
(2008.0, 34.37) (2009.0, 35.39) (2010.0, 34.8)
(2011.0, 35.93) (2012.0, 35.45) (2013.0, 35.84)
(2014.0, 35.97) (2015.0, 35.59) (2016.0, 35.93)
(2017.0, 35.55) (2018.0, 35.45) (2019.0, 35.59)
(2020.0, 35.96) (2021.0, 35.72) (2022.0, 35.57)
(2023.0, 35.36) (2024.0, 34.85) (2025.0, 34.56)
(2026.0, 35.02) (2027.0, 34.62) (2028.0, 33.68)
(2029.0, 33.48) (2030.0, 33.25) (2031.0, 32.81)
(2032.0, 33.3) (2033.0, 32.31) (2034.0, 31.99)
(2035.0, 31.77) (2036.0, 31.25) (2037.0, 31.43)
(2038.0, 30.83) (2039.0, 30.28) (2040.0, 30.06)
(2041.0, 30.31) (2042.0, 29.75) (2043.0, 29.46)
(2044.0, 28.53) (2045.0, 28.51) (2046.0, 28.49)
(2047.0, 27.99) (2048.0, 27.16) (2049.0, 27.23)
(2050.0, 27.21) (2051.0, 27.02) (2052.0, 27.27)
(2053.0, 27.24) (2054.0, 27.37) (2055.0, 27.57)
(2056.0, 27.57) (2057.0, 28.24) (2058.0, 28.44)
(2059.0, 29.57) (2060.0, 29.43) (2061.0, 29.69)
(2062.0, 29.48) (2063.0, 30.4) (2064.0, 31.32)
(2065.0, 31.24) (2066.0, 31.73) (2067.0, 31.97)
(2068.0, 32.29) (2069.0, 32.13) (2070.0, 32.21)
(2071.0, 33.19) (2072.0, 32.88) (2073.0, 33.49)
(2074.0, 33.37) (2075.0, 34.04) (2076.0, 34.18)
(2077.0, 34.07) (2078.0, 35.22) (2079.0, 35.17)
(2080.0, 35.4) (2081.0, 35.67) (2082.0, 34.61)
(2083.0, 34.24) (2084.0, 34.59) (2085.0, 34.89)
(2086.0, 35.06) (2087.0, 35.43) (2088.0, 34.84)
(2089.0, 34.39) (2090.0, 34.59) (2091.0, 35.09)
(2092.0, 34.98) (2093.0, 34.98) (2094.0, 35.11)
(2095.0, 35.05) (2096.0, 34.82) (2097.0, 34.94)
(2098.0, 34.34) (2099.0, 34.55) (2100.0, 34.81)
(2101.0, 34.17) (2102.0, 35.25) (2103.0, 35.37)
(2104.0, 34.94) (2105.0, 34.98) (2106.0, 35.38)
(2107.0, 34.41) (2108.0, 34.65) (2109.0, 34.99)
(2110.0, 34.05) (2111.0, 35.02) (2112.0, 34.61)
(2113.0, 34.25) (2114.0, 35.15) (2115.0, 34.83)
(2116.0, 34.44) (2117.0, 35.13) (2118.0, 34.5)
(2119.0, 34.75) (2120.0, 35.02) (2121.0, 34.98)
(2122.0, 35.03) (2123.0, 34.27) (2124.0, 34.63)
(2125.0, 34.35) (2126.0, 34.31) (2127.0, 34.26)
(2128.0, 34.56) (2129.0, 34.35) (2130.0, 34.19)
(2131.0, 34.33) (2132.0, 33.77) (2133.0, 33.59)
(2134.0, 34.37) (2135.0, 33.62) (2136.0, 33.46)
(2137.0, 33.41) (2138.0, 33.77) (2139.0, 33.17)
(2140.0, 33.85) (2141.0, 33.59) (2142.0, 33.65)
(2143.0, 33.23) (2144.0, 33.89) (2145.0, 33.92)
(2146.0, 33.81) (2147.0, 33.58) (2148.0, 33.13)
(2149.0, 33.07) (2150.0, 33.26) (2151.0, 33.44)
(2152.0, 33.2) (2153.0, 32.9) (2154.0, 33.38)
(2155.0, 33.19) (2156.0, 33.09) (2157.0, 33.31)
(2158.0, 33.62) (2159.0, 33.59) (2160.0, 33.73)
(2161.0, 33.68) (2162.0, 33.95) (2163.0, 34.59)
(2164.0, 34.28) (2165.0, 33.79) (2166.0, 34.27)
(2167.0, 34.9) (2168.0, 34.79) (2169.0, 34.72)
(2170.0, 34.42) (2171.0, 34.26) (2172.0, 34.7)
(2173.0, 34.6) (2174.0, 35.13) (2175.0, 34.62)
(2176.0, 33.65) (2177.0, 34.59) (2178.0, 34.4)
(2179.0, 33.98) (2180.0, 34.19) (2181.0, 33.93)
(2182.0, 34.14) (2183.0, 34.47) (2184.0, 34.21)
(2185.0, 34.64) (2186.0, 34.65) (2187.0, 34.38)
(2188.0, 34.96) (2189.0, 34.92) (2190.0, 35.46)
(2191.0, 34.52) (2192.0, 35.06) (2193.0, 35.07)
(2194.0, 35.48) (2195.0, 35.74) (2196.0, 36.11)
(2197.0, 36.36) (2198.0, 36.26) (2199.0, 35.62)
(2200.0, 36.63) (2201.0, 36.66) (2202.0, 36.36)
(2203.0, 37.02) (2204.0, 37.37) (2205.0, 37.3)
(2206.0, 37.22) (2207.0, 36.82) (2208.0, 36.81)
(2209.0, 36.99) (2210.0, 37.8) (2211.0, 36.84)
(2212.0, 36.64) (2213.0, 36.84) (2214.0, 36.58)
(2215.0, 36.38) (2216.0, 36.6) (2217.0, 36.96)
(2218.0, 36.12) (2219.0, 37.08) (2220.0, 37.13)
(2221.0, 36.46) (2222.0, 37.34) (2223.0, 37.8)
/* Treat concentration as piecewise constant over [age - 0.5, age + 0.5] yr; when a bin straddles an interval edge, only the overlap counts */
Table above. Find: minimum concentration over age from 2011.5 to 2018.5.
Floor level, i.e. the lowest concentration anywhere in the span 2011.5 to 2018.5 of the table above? 35.45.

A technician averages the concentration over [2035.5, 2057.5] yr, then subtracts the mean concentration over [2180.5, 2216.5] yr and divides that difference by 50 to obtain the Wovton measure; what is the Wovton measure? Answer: -0.14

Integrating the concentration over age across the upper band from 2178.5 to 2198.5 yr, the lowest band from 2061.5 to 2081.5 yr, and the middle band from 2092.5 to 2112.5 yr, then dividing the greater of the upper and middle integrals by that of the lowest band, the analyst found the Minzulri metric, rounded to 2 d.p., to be 1.06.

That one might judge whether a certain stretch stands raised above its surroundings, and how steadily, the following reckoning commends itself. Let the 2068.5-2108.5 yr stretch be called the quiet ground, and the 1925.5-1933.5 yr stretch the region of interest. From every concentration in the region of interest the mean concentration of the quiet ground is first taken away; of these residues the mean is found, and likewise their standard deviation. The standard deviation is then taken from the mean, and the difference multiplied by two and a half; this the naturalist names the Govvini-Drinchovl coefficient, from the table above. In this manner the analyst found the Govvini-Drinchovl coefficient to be -1.7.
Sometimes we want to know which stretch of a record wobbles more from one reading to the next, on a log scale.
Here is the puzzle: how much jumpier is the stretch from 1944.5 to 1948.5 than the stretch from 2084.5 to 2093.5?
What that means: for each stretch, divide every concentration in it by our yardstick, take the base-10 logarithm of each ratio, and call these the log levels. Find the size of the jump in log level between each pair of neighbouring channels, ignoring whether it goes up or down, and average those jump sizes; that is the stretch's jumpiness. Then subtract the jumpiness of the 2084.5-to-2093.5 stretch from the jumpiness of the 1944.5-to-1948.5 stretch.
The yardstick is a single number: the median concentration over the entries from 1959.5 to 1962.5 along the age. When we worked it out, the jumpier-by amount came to 0.0016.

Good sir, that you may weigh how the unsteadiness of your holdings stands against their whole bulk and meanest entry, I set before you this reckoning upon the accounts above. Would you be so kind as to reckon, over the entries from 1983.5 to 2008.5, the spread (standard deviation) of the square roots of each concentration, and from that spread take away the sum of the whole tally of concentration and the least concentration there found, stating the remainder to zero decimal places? -882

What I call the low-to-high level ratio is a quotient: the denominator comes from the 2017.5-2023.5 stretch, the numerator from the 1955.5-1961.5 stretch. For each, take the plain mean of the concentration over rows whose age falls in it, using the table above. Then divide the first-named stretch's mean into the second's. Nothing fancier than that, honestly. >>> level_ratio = 0.83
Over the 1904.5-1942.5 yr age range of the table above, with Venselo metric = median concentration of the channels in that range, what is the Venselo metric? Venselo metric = 34.4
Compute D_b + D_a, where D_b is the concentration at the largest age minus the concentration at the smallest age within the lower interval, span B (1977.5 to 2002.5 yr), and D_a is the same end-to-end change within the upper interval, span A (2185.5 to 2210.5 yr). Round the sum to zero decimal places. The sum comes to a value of 10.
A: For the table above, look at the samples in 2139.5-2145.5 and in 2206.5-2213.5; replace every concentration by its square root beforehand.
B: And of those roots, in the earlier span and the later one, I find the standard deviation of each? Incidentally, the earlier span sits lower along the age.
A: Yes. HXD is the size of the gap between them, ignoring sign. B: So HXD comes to 0.01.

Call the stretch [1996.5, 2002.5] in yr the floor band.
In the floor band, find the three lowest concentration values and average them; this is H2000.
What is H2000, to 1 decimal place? 34.5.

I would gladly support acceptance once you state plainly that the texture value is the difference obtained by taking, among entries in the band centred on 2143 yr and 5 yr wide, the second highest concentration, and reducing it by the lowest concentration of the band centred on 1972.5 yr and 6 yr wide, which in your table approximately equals 12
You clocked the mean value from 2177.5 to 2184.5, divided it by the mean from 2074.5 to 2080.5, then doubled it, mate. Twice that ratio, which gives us 1.97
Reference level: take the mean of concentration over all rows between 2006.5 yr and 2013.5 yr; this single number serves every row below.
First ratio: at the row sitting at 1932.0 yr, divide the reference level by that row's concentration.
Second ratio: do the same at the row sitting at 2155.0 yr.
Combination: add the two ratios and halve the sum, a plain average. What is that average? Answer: 1.05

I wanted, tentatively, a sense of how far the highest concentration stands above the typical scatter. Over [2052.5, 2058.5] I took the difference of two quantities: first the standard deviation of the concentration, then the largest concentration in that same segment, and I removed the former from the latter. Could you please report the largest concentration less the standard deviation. 28.0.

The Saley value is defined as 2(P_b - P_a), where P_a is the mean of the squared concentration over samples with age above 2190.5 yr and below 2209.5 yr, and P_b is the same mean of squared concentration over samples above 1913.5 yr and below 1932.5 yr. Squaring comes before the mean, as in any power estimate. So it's -231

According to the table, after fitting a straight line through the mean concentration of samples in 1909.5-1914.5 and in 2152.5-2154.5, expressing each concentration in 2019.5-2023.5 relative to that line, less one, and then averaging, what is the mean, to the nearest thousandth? 0.029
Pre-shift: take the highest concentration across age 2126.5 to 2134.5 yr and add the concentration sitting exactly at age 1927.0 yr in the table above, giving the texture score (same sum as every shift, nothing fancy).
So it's 69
